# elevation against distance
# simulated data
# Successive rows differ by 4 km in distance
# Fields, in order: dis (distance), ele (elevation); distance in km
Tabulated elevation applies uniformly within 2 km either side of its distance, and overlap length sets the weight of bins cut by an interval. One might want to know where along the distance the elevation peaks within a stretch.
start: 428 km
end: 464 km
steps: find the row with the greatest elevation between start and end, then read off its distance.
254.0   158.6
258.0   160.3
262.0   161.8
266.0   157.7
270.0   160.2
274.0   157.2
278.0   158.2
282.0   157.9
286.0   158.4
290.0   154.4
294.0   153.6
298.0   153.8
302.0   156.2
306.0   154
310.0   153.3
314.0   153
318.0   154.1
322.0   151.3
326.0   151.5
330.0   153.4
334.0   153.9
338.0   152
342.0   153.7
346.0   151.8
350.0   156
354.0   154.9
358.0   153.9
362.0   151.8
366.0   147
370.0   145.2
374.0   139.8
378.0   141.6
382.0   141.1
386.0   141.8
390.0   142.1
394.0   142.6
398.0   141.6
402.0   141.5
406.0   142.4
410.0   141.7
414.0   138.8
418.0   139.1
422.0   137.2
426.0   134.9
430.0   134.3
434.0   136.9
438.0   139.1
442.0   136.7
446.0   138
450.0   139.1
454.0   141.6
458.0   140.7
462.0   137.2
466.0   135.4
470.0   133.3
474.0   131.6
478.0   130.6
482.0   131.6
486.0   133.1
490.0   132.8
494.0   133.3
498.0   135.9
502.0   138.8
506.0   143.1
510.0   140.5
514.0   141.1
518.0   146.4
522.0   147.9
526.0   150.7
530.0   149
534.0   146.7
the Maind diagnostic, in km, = 454.0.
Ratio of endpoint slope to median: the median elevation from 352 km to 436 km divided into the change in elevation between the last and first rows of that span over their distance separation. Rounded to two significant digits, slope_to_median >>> -0.0016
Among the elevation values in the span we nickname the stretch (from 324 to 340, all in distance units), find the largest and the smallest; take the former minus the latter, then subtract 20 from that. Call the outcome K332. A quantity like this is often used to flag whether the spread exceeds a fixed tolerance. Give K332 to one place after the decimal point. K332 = -17.6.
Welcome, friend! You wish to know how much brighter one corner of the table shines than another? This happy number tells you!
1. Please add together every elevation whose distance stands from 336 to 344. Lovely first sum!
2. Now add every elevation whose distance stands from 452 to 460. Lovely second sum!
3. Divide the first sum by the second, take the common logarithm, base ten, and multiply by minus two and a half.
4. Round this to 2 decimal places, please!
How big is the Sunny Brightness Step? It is -0.09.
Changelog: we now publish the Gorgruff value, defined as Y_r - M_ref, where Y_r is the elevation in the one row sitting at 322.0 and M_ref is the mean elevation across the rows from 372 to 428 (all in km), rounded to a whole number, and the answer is 11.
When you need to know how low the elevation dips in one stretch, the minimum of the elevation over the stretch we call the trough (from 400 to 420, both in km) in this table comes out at 138.8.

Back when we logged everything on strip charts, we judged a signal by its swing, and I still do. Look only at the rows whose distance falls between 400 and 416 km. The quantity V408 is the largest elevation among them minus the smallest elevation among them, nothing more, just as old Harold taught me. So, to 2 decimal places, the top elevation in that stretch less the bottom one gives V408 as 3.60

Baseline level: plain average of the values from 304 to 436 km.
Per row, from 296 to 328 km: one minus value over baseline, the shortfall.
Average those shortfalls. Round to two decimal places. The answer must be -0.05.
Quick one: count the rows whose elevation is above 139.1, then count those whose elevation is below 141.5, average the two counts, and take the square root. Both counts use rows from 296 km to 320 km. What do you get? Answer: 1.7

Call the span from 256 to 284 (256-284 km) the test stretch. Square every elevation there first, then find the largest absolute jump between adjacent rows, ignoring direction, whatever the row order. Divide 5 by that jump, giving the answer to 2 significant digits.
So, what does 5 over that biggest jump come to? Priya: 0.0038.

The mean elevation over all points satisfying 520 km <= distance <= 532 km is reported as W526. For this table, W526 149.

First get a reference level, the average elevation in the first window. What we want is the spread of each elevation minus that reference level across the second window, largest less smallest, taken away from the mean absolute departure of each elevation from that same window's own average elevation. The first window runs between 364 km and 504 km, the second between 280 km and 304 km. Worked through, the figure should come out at -3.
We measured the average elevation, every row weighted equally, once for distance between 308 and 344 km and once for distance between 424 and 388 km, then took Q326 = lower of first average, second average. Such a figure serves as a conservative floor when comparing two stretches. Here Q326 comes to 141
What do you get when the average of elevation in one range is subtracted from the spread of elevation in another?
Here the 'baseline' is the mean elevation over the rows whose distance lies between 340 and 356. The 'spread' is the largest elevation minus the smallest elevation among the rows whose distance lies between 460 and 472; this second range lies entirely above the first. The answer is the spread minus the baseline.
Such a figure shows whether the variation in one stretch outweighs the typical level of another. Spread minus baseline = -150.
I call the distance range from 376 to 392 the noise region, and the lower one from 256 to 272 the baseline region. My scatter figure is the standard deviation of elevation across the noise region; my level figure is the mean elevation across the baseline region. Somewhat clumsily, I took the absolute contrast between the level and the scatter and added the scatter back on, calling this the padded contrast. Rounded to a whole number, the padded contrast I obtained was 160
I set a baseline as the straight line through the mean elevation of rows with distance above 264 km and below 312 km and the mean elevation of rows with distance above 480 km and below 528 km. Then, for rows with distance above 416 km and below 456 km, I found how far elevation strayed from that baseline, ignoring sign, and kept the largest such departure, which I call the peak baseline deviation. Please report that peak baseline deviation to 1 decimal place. 11.0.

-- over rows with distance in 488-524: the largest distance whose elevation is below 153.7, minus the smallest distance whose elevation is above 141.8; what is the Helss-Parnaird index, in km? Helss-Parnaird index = 16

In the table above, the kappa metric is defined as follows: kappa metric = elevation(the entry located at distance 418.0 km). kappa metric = 139.1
